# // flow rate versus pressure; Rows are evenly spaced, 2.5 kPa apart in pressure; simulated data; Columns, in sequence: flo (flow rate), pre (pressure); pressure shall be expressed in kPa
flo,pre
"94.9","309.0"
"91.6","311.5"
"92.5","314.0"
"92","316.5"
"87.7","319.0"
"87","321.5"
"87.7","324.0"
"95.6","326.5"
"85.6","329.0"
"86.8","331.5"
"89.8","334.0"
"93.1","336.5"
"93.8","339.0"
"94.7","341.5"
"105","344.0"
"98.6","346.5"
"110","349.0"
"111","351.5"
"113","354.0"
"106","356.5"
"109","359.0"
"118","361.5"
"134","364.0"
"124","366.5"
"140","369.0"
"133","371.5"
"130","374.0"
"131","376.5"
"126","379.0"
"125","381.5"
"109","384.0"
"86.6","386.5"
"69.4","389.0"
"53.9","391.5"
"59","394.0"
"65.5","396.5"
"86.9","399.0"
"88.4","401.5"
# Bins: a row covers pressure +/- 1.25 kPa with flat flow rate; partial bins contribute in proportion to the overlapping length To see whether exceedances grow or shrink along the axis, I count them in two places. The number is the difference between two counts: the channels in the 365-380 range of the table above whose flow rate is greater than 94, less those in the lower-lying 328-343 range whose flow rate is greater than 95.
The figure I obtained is 6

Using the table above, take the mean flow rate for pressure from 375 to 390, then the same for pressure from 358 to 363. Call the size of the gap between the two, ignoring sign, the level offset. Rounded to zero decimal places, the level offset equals 6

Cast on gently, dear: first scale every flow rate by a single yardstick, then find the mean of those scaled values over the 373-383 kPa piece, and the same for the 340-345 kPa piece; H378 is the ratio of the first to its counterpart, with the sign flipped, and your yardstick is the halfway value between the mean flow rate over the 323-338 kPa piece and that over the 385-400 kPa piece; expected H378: -1.28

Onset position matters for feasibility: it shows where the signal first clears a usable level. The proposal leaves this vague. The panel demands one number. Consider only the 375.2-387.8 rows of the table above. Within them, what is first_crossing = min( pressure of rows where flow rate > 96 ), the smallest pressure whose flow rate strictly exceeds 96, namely 376.5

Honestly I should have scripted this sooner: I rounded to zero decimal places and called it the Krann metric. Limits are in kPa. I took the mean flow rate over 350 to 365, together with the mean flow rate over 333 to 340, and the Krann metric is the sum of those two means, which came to 207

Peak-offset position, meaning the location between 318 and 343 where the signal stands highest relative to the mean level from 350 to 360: 326.5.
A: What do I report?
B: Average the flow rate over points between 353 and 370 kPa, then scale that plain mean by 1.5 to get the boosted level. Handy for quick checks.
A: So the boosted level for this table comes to 181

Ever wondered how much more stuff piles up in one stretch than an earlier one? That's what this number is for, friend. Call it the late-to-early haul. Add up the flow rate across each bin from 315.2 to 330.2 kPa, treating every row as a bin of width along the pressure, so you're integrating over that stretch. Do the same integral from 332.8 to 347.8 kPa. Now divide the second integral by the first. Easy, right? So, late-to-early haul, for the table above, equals 1.1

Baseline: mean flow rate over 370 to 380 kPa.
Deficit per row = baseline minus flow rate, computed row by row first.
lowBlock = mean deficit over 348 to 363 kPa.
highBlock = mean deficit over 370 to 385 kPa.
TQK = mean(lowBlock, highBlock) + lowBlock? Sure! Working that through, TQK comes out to 30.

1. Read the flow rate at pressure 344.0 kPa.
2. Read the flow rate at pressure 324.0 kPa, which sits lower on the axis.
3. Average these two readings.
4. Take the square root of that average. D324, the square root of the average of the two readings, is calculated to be 9.8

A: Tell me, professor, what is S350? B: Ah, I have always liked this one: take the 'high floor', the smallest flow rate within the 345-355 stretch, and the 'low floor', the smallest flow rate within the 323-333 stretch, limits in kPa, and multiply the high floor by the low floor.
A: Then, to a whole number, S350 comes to 8440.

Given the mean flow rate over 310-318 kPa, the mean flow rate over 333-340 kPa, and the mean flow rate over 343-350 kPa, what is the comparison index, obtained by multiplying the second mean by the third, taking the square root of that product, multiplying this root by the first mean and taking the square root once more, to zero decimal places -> 95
